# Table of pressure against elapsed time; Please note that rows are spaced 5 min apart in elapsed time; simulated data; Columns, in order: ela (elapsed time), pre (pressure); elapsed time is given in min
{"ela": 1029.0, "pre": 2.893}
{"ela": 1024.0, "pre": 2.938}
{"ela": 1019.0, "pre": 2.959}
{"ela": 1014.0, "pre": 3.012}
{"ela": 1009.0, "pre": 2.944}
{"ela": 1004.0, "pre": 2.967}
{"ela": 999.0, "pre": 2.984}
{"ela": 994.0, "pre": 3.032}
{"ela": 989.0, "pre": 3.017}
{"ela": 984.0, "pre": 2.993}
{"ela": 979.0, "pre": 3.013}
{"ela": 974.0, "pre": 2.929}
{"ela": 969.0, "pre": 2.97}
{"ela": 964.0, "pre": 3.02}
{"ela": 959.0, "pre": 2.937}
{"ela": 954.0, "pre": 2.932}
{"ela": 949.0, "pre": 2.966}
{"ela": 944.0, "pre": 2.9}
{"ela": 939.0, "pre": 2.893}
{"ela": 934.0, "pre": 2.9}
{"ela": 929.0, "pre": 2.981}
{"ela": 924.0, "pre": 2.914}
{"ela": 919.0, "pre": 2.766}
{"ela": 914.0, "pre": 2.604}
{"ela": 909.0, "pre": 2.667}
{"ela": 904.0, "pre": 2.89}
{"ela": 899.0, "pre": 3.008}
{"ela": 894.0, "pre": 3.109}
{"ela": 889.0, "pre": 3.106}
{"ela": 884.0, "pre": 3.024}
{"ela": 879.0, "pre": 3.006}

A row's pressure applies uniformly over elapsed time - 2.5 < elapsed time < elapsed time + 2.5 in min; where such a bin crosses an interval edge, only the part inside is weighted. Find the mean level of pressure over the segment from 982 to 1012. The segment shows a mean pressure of 2.99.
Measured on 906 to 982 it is 2.89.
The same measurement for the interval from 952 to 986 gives 2.97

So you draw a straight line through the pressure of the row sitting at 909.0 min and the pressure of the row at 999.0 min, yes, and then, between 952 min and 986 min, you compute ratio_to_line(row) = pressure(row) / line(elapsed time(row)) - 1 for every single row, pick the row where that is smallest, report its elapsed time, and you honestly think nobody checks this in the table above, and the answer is 974.0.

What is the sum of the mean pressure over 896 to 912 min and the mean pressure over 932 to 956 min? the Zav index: 5.77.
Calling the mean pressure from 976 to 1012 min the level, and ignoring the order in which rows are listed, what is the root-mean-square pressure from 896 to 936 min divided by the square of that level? 0.318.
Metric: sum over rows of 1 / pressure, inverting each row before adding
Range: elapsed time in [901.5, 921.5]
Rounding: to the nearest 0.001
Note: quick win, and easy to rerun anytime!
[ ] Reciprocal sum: 1.467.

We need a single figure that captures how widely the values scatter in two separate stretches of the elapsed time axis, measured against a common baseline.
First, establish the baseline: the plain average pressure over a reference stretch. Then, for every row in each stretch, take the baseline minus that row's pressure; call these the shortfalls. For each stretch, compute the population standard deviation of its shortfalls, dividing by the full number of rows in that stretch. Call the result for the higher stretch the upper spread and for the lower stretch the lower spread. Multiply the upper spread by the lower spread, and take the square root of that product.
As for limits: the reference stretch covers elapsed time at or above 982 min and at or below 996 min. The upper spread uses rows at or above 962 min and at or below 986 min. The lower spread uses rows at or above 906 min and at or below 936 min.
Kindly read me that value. 0.067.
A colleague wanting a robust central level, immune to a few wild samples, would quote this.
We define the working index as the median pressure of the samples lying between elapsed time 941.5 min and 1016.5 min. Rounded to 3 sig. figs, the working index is 2.97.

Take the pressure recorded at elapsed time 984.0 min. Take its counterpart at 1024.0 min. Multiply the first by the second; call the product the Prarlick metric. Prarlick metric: 8.79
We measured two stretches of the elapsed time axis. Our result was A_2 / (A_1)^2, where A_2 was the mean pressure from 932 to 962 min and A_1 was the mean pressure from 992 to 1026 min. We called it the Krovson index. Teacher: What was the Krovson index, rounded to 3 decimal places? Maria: 0.330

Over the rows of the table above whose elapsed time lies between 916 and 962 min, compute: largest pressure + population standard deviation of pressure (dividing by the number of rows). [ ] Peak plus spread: 3.04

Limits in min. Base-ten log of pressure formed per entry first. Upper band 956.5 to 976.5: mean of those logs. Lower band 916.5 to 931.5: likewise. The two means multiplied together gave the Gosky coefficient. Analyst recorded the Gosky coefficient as 0.217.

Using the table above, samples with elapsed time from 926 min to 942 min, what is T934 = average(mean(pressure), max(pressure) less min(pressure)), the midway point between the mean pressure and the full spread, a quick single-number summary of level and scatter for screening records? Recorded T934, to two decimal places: 1.51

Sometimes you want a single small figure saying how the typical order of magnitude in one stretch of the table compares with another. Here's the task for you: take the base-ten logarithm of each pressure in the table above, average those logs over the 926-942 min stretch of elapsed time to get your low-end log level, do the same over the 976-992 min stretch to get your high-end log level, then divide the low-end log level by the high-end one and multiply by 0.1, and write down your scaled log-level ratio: 0.097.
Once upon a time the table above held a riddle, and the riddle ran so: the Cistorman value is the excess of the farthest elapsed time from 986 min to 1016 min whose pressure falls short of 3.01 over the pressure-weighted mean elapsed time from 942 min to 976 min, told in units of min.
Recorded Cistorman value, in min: 50.0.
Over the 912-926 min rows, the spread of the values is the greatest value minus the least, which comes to 0.31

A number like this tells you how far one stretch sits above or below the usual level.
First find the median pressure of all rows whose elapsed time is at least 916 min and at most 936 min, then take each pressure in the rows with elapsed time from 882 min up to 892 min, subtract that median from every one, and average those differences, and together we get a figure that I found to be 0.16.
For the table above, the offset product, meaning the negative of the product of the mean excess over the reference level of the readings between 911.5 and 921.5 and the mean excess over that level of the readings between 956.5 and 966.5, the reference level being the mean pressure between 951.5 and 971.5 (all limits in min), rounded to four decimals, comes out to 0.0038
